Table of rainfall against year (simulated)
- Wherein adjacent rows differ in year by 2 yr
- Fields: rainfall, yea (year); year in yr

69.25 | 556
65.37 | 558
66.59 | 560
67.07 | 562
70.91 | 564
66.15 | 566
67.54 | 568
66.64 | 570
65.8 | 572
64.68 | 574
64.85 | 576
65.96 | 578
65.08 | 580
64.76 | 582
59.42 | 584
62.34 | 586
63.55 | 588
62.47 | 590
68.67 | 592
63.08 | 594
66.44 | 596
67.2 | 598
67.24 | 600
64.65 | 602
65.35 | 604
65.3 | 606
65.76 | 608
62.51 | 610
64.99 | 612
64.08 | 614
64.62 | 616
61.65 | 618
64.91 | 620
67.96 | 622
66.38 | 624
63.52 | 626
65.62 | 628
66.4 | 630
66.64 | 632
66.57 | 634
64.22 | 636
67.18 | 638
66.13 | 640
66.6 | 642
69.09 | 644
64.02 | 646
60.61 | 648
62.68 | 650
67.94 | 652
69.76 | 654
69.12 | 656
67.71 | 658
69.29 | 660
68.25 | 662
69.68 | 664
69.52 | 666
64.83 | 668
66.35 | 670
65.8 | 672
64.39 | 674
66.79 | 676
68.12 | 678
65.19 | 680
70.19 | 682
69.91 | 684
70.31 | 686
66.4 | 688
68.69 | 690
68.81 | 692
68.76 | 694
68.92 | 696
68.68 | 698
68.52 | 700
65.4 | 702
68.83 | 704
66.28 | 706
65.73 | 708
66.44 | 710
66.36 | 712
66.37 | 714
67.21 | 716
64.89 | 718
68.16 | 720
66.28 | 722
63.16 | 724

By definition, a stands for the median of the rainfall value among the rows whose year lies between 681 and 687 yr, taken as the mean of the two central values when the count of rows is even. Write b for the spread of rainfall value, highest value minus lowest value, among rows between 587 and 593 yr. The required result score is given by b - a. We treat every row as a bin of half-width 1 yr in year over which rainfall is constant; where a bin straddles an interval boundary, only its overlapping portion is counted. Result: -64.0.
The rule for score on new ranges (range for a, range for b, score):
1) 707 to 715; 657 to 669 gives -61.5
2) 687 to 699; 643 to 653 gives -60.2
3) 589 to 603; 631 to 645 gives -61.6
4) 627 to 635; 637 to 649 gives -58.0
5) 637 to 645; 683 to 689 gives -63.0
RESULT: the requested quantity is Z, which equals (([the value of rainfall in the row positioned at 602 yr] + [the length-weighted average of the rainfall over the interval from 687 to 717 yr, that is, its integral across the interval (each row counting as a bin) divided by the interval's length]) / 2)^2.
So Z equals 4361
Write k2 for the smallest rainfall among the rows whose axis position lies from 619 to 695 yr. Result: 60.61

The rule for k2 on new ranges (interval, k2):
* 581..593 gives 59.42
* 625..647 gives 63.52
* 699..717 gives 65.4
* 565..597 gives 59.42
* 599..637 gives 61.65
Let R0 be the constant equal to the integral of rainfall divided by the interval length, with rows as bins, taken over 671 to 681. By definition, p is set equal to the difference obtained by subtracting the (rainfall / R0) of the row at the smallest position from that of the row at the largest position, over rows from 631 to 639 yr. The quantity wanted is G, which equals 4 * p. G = 0.0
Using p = 0.01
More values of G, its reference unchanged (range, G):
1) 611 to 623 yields 0.2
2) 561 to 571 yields 0.0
